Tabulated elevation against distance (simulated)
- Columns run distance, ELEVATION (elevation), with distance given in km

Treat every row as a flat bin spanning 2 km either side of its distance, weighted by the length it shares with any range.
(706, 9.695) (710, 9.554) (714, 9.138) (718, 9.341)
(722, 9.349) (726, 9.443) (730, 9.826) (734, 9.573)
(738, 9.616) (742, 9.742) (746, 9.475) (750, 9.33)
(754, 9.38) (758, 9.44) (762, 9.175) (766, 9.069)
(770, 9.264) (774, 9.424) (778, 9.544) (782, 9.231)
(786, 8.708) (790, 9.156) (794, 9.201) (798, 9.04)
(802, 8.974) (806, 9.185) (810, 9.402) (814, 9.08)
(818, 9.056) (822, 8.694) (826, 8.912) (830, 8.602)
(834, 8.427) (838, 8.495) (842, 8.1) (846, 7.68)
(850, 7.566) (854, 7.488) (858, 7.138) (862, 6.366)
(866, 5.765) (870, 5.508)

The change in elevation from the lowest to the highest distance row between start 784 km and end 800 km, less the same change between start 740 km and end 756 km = 0.69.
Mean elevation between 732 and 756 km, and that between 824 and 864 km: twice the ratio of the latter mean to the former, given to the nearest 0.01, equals 1.66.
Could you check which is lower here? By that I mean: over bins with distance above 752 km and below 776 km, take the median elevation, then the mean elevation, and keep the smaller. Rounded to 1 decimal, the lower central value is 9.3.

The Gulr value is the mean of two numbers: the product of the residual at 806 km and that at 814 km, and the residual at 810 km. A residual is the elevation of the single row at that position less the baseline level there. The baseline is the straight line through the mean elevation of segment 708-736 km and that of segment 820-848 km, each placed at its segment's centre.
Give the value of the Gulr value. 0.50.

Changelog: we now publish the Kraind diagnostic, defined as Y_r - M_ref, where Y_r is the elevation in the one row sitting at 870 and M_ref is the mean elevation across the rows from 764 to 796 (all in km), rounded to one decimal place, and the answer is -3.7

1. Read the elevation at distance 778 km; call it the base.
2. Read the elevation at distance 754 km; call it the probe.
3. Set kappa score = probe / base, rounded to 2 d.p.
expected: 0.98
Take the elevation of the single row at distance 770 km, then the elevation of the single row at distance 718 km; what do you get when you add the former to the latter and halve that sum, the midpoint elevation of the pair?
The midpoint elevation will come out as 9.3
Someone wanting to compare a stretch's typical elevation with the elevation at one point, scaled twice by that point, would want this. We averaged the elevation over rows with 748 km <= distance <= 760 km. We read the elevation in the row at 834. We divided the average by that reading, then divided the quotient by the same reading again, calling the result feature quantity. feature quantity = 0.13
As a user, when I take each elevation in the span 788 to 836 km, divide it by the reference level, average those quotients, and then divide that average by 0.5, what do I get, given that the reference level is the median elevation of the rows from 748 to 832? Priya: 1.96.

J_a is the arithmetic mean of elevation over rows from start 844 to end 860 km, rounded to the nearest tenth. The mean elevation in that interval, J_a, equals 7.5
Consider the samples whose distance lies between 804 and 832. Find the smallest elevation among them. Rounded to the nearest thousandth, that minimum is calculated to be 8.602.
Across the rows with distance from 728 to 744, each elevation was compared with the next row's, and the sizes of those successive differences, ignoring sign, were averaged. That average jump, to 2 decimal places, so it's 0.14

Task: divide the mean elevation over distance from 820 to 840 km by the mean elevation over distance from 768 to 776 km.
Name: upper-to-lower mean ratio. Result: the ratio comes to 0.923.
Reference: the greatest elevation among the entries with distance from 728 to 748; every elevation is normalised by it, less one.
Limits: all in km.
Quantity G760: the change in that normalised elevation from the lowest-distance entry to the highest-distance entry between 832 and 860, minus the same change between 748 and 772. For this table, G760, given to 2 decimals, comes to -0.12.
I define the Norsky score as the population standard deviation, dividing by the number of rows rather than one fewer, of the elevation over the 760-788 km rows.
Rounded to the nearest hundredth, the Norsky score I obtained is 0.25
